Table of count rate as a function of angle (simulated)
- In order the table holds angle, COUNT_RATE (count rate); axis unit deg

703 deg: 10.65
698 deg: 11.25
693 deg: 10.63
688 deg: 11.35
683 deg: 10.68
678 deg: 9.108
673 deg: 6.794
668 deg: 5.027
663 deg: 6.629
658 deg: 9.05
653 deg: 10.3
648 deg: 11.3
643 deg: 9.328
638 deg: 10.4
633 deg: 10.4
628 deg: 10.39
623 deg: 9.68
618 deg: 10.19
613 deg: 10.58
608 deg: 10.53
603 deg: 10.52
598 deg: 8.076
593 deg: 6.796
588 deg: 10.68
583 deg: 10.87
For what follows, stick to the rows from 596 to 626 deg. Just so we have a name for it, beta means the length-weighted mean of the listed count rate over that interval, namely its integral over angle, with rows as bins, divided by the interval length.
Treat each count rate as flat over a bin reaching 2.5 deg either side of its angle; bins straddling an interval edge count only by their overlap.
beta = 10.0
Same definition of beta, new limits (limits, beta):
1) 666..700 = 9.3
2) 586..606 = 9.0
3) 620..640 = 10.2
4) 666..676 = 6.1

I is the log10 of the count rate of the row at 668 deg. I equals 0.70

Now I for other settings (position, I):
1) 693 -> 1.03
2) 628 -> 1.02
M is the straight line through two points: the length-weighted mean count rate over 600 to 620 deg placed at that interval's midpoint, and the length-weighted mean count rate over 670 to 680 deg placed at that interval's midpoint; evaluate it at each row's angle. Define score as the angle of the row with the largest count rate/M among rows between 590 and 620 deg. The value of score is 613 deg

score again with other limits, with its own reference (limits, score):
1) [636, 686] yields 683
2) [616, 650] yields 648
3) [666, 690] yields 688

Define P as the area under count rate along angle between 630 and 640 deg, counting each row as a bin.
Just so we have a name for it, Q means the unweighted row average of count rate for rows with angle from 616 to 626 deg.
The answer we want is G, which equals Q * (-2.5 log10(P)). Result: -50.1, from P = 104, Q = 9.9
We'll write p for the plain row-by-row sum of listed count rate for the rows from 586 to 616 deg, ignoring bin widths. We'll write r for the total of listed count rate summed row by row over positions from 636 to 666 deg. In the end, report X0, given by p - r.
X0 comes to 0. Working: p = 57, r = 57.0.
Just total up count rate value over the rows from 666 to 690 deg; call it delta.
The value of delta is 43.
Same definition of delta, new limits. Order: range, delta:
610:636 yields 51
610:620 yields 21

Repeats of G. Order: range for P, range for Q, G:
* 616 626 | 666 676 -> -29.5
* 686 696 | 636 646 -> -50.3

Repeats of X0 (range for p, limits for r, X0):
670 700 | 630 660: -1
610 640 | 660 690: 12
